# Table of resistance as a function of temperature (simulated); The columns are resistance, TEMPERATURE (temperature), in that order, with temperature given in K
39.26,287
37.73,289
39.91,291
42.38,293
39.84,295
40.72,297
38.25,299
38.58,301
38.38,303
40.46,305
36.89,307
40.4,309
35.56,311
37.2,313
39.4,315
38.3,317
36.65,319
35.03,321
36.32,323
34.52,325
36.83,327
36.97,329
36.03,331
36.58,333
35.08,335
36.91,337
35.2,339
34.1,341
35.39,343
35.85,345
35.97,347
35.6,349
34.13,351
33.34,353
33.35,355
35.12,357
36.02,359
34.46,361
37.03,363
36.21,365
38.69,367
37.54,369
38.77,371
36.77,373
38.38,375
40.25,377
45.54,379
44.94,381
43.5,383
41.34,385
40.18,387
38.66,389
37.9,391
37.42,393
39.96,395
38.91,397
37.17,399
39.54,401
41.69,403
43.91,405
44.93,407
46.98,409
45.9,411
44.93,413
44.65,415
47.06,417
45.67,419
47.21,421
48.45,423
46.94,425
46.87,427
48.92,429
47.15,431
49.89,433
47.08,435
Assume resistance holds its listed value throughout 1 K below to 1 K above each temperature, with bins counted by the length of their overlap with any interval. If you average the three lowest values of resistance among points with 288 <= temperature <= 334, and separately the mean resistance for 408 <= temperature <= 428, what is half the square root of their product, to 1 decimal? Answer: 20.2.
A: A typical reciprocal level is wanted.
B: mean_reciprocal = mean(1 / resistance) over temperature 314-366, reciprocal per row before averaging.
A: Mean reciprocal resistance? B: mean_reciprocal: 0.0280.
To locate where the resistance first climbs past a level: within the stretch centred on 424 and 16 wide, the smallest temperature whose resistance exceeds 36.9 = 417 K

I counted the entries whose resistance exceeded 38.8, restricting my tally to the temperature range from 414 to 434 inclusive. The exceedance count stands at 10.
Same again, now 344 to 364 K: 0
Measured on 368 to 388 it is 6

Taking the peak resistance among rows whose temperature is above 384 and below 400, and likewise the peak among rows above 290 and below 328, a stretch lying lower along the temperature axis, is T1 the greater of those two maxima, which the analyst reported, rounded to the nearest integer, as 42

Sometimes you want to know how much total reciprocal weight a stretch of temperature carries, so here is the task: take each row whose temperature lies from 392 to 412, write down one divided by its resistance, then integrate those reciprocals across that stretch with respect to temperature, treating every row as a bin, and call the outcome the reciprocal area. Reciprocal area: 0.48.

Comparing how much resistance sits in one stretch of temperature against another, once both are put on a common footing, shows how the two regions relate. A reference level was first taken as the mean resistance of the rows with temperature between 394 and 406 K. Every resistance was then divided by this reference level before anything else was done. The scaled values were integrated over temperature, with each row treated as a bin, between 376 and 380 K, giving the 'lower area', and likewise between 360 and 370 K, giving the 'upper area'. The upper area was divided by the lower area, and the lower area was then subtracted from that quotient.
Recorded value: -2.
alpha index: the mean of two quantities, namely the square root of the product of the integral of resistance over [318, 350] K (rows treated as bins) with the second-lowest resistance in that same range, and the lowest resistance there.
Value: 117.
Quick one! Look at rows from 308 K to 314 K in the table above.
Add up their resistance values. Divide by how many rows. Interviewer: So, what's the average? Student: 38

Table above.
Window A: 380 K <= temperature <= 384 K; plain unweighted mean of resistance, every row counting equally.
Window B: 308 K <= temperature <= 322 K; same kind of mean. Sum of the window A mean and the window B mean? 82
